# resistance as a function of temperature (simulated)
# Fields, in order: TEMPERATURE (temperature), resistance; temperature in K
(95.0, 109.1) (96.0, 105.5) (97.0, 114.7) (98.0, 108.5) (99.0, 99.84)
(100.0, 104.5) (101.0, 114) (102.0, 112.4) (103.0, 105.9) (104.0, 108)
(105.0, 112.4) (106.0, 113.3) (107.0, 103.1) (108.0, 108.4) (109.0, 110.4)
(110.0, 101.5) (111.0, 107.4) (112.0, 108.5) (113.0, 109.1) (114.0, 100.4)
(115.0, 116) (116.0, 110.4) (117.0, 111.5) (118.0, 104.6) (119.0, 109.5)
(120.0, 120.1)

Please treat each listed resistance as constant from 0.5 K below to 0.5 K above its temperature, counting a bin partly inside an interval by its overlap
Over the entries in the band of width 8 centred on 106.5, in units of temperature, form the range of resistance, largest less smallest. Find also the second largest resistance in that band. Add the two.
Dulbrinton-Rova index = 124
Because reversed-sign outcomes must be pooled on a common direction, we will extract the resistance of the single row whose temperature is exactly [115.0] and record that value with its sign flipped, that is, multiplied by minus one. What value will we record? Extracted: -116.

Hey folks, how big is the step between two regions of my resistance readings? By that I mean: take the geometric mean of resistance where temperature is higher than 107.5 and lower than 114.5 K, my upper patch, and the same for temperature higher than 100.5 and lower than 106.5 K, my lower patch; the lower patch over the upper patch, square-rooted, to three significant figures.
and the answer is 1.02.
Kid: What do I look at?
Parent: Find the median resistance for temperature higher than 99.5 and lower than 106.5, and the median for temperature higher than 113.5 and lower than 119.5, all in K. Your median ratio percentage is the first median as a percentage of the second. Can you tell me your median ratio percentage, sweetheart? 102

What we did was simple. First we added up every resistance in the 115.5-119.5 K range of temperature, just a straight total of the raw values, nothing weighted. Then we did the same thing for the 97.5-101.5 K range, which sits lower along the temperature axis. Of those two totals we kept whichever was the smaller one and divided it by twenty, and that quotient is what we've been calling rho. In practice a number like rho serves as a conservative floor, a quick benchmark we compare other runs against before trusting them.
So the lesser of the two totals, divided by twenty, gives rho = 21.3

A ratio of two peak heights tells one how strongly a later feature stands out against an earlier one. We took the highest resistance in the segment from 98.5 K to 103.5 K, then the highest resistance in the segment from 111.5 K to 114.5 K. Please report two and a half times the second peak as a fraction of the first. 2.39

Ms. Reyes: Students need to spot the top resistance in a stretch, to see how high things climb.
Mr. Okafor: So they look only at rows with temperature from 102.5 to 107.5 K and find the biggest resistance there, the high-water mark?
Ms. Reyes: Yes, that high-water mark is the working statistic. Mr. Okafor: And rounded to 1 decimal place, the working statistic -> 113.3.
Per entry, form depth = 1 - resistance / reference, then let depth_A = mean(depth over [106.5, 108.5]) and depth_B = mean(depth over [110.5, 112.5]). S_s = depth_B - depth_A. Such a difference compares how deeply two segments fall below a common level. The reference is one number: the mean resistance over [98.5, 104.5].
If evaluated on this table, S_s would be -0.020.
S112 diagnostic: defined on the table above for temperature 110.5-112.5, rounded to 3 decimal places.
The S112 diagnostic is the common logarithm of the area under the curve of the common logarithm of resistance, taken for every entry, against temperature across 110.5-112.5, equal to 0.609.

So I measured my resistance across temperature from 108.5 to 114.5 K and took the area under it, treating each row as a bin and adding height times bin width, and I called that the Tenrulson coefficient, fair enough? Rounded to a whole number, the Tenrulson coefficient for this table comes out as 637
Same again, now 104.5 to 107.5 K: 329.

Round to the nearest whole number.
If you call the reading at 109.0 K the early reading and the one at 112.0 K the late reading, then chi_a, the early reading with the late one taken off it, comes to 2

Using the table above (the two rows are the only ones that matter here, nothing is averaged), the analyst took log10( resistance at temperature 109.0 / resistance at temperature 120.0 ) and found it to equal -0.04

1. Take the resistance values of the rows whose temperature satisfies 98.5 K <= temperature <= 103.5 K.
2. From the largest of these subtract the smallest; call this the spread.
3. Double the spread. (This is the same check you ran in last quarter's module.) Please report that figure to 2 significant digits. 28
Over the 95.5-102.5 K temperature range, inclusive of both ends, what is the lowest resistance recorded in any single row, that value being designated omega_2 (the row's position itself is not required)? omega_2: 99.84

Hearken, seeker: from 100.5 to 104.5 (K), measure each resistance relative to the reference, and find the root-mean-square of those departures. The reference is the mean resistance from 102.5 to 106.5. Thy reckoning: 3.3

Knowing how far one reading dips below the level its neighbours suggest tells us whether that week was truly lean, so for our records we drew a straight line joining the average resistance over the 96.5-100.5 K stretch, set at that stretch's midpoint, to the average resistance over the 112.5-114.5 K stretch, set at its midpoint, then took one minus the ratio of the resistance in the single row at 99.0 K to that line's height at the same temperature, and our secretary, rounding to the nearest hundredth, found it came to 0.07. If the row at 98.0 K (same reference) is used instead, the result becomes -0.01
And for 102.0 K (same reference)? -0.06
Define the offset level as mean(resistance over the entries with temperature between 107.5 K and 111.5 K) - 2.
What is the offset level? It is 105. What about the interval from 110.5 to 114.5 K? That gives 104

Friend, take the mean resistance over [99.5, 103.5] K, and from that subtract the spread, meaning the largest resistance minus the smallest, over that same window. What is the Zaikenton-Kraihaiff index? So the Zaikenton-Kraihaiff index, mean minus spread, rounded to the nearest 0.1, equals 99.7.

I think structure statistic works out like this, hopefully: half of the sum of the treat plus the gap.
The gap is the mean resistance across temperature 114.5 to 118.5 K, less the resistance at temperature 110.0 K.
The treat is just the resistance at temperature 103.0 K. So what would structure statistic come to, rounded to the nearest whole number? 58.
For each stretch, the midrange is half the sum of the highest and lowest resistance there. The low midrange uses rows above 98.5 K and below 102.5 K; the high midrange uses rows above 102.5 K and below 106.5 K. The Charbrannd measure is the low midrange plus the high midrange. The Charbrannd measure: 217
